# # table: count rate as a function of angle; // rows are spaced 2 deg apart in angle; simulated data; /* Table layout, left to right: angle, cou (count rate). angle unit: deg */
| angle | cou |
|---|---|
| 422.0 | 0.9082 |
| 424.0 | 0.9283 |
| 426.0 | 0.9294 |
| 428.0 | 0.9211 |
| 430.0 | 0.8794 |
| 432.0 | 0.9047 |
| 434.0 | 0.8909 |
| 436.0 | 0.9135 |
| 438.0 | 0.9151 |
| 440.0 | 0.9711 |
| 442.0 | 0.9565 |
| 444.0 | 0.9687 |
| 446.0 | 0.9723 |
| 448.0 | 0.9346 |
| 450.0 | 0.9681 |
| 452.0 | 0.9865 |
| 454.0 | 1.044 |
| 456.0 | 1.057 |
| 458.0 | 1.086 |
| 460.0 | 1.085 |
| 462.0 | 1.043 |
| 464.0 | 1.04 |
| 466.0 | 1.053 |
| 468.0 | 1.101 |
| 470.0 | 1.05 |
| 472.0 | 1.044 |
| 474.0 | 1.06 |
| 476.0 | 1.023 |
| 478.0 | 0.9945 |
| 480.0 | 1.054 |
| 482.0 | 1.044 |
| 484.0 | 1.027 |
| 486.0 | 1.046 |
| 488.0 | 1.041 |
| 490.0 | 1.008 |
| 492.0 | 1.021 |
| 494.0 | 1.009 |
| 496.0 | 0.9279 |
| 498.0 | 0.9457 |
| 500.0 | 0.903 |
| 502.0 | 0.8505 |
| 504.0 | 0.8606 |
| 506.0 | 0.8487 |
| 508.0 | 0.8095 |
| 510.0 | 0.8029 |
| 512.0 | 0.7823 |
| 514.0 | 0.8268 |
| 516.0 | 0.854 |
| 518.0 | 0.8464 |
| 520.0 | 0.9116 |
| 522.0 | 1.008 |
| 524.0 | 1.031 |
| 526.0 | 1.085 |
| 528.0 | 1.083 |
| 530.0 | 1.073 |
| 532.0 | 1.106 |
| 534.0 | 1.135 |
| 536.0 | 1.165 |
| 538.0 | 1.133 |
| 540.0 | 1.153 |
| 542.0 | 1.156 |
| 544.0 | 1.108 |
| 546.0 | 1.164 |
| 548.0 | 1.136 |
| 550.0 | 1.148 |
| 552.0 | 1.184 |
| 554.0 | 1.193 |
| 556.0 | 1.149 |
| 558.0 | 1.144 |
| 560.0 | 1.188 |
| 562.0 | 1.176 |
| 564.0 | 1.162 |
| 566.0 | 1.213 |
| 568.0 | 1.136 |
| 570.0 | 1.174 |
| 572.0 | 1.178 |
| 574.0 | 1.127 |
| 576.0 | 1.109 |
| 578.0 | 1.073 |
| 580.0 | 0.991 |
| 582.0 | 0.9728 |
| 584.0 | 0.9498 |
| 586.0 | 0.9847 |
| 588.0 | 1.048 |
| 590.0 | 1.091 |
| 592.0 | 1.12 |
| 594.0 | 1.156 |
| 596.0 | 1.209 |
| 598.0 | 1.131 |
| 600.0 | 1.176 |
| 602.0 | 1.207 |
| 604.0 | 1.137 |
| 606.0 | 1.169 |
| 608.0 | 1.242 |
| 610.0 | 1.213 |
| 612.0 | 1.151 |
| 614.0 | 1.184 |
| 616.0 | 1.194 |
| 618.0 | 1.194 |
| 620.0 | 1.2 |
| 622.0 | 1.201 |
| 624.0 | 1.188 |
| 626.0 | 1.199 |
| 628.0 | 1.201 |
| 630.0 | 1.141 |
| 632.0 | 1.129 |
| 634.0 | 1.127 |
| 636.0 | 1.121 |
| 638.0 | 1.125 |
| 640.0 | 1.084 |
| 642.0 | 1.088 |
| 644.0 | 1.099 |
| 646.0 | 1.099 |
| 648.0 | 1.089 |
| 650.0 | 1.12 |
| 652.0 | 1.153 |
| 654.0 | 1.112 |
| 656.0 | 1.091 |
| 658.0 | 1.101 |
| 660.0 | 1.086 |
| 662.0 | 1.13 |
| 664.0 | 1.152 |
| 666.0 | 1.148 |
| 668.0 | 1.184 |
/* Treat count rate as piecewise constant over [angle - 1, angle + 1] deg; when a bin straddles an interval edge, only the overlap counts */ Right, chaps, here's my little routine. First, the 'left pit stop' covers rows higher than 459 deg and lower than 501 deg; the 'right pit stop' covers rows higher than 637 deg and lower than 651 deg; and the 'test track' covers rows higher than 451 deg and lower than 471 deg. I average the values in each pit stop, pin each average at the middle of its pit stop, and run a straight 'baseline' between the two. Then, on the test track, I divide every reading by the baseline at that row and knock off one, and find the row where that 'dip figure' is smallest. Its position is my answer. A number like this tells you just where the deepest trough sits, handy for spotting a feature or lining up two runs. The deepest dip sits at 452.0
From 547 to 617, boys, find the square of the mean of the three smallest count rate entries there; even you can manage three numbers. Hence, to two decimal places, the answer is 0.94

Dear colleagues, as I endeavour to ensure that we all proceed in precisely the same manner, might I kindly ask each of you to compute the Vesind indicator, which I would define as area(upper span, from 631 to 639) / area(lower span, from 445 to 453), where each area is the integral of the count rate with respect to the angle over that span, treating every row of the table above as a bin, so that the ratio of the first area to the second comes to 1.17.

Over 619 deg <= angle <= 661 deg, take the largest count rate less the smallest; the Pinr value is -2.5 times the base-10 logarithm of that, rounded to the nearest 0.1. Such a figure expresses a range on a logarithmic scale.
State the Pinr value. 2.3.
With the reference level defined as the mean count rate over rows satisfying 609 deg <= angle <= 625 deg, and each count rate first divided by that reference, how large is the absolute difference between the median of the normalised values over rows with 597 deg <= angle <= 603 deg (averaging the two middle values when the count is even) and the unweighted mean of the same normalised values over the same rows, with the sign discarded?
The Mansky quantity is 0.0039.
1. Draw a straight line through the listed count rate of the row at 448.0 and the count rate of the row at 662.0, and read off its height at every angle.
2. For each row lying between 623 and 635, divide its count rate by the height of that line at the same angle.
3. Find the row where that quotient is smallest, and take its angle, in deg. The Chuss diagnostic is 634.0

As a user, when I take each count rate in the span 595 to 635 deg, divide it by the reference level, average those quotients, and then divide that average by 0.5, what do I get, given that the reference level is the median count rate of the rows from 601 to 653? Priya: 2.05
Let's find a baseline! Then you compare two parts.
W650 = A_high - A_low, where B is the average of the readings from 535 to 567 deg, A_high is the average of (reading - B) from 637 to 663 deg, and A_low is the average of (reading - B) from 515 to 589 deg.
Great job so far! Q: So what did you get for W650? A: 0.01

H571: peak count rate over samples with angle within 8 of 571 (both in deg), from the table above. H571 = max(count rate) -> 1.213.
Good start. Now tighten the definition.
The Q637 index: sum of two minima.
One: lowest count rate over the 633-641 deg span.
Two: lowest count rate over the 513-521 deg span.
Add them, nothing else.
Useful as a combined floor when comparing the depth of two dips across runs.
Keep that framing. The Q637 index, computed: 1.91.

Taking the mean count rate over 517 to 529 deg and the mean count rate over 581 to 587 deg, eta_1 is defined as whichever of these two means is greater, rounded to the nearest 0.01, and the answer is 0.99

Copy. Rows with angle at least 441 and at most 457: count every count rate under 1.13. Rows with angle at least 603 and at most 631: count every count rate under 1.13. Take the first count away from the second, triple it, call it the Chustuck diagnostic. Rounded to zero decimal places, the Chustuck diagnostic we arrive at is -24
